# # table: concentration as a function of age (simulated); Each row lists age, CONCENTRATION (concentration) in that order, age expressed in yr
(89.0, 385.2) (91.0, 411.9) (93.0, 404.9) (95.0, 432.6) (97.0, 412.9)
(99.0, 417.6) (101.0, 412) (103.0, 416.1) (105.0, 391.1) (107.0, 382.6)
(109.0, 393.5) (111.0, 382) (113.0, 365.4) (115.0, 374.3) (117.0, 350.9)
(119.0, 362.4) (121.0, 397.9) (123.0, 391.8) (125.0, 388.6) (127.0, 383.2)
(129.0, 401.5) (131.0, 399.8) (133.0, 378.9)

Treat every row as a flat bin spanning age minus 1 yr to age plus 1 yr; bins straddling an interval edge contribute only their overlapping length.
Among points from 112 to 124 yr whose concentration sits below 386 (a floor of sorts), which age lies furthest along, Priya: 119.0 yr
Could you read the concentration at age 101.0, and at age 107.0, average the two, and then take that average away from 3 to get -394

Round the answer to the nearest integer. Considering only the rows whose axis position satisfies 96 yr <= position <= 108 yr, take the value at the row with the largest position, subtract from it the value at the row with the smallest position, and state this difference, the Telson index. -30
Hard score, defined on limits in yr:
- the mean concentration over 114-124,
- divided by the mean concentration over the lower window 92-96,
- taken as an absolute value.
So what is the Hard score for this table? 0.90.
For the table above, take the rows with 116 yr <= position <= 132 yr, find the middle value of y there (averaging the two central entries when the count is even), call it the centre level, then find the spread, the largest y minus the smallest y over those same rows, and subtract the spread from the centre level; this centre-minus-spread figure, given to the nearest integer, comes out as 340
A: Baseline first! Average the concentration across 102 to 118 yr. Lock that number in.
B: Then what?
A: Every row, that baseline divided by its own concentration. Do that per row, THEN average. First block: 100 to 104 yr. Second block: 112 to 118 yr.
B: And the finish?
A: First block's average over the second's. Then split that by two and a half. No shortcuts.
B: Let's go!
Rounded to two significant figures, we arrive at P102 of 0.35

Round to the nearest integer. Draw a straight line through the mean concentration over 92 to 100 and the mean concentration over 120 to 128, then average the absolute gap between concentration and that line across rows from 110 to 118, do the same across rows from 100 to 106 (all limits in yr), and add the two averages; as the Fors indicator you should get 40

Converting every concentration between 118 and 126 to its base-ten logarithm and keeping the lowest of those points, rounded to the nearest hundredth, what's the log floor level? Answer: 2.56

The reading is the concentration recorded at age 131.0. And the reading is 399.8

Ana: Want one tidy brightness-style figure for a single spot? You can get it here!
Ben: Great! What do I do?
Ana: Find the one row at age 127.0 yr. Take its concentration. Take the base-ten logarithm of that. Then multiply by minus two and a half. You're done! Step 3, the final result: -6.46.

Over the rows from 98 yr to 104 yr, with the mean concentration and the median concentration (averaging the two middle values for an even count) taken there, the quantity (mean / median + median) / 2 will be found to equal 209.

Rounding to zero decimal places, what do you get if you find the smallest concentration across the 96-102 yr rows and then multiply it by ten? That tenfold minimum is 4120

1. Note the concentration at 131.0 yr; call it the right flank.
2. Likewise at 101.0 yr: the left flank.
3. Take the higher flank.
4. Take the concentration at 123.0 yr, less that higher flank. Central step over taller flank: -20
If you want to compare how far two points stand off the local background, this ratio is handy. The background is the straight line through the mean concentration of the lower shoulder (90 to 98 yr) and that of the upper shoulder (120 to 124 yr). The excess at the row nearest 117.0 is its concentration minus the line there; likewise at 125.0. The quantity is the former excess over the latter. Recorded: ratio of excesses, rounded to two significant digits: 12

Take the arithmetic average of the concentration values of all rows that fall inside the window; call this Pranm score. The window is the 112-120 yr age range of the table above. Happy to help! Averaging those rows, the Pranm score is 363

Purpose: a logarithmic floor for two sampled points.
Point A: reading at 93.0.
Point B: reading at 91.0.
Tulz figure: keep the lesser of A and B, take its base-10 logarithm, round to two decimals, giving 2.61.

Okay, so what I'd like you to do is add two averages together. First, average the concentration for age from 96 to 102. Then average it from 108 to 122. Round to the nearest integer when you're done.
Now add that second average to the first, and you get 789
